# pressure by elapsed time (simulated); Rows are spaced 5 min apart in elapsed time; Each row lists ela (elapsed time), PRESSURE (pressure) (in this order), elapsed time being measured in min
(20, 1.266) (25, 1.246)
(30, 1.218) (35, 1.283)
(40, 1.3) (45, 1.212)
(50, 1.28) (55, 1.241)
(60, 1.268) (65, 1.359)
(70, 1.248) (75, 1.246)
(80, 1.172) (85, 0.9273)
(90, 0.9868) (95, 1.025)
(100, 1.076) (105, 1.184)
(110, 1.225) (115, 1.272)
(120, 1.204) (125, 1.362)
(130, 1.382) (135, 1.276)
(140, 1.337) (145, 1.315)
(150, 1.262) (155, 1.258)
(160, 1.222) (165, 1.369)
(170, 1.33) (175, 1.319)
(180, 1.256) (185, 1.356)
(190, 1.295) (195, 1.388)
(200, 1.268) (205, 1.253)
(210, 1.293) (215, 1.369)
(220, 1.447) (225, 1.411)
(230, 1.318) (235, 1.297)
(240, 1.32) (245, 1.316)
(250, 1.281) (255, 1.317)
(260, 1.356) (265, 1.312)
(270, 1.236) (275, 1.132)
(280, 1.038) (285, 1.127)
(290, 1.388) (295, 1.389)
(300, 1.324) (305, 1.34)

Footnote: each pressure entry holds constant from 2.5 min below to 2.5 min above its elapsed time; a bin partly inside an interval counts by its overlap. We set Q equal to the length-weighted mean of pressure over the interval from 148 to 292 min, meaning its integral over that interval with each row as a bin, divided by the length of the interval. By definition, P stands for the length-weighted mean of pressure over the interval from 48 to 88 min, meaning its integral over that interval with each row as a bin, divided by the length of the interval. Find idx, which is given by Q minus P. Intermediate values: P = 1.21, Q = 1.29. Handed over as 0.08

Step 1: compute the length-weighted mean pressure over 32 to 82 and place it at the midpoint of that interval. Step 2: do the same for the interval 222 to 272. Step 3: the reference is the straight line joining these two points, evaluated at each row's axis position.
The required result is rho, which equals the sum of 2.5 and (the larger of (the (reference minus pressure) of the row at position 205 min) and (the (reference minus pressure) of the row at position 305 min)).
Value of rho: 2.55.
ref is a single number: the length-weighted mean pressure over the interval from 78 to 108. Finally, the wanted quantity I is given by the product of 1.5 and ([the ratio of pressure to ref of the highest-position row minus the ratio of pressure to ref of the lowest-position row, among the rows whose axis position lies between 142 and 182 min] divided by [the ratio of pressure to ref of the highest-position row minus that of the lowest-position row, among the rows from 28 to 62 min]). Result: -1.8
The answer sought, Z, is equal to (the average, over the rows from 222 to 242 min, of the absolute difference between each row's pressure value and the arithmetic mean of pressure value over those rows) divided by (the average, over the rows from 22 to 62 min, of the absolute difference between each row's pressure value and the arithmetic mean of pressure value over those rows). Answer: 1.4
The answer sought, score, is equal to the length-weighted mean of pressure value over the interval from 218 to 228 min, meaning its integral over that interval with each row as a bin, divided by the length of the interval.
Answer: 1.423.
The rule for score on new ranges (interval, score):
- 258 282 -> 1.216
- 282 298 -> 1.294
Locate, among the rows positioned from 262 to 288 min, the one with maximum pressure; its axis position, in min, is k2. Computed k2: 265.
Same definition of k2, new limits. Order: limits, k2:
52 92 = 65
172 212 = 195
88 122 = 115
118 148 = 130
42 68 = 65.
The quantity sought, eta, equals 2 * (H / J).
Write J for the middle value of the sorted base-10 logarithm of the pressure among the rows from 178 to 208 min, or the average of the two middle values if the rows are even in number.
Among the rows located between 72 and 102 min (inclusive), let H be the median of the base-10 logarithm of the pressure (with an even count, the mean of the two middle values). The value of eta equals 0.4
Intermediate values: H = 0.021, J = 0.108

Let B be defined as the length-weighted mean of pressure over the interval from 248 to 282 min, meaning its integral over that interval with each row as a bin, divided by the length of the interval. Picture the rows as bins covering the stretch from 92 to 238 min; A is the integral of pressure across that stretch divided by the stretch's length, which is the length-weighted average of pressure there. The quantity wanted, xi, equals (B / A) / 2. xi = 0.48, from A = 1.288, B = 1.24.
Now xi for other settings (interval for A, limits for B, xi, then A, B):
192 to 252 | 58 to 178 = 0.46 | 1.330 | 1.23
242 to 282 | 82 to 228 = 0.50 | 1.252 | 1.26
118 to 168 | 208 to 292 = 0.50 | 1.300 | 1.29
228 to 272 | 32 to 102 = 0.45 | 1.307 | 1.19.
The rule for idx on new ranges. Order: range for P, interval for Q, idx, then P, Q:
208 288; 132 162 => -0.01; 1.29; 1.28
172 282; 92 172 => -0.05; 1.30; 1.25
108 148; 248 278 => -0.03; 1.30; 1.27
